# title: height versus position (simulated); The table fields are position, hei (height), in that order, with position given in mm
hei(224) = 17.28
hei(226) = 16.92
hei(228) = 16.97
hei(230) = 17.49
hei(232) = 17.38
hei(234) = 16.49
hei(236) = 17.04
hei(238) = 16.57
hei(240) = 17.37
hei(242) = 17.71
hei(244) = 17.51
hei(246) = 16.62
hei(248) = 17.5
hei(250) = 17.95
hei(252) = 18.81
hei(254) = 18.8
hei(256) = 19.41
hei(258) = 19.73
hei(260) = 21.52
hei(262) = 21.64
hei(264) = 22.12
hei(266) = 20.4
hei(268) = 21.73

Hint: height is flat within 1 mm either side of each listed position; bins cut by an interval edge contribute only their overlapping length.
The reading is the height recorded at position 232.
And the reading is 17.38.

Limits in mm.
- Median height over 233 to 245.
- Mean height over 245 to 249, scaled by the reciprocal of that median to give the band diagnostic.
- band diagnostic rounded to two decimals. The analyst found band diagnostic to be 0.99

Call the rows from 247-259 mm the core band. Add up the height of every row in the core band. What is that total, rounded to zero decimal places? 112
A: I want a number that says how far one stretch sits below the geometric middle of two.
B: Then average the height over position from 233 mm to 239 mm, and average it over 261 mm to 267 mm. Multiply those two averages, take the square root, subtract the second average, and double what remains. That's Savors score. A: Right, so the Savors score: -5.0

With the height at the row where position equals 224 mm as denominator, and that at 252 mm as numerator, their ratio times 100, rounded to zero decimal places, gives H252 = 109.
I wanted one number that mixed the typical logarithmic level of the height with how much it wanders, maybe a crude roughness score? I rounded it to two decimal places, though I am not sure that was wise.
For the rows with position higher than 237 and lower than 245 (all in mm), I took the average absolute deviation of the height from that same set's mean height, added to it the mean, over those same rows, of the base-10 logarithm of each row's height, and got 1.60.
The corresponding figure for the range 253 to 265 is 2.54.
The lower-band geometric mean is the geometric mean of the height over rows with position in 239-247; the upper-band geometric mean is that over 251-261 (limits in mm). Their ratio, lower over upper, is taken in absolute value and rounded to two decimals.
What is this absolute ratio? 0.88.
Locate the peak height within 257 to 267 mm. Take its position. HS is 264 mm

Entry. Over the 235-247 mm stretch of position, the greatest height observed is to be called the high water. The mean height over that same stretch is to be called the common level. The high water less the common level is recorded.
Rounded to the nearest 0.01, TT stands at 0.57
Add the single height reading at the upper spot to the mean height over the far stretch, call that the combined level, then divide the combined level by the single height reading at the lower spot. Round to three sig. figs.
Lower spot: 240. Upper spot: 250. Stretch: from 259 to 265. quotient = 2.29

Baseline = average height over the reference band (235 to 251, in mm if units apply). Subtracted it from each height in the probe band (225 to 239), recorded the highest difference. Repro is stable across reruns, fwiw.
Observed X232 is 0.21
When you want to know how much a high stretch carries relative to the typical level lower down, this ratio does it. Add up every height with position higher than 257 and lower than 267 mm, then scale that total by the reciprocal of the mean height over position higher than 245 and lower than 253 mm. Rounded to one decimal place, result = 5.9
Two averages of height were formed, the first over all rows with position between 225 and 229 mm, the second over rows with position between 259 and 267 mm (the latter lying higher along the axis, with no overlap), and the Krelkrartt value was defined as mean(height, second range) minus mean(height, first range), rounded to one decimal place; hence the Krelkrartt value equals 4.5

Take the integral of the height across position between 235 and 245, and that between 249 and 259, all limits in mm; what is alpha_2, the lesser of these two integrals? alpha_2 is 172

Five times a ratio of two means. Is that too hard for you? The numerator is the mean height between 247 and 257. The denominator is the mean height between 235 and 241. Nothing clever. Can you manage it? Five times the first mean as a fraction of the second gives 5.4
